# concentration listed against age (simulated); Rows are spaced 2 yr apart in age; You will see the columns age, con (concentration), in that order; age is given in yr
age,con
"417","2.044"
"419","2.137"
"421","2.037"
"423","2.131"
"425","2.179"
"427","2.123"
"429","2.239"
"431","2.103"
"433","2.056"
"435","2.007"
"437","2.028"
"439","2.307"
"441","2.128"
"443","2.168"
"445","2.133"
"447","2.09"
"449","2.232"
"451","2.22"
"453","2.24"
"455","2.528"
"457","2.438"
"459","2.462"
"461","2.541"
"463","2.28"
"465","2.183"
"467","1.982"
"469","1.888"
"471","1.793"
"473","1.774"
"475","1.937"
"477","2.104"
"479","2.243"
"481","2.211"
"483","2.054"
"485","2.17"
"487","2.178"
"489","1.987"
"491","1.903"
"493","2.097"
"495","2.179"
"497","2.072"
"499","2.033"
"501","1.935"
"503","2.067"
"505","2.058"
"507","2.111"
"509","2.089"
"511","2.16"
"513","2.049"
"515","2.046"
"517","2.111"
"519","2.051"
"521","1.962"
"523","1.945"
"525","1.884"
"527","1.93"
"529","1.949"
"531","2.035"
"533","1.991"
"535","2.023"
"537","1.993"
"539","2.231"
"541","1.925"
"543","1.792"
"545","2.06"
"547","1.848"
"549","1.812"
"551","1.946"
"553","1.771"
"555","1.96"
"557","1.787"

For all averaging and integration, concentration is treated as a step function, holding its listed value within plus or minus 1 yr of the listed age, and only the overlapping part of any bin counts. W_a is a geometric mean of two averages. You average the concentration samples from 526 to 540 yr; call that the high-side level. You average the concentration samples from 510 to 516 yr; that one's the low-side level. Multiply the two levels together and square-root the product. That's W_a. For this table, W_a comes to 2.05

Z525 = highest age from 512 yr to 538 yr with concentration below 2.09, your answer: 537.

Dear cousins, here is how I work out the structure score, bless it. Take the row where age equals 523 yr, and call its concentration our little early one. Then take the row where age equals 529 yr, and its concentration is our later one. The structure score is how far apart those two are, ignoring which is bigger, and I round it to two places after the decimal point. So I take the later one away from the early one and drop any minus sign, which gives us 0.00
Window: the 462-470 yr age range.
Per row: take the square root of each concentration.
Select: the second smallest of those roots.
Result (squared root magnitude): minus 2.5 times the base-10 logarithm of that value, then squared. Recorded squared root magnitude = 0.138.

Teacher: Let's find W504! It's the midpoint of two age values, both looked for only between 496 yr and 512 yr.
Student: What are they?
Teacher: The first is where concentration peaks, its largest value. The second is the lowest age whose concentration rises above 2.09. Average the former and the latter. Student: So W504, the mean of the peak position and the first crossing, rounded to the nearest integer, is 509 yr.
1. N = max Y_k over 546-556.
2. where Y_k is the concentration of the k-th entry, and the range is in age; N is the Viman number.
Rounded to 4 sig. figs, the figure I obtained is 1.960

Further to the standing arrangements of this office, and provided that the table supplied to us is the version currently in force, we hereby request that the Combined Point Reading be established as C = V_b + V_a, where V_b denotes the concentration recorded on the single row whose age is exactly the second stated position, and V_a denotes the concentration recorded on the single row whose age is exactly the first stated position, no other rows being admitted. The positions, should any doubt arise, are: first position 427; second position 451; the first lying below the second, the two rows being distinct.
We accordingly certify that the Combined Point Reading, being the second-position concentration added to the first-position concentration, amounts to 4.34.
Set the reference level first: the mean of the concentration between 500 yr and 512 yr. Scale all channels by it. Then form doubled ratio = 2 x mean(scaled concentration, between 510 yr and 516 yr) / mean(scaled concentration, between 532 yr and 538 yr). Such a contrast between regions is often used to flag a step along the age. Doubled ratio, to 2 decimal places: 2.08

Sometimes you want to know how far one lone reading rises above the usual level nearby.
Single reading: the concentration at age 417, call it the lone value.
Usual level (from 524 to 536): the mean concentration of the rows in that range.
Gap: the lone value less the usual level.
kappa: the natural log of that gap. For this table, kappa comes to -2.59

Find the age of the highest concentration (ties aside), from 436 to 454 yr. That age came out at 439 yr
